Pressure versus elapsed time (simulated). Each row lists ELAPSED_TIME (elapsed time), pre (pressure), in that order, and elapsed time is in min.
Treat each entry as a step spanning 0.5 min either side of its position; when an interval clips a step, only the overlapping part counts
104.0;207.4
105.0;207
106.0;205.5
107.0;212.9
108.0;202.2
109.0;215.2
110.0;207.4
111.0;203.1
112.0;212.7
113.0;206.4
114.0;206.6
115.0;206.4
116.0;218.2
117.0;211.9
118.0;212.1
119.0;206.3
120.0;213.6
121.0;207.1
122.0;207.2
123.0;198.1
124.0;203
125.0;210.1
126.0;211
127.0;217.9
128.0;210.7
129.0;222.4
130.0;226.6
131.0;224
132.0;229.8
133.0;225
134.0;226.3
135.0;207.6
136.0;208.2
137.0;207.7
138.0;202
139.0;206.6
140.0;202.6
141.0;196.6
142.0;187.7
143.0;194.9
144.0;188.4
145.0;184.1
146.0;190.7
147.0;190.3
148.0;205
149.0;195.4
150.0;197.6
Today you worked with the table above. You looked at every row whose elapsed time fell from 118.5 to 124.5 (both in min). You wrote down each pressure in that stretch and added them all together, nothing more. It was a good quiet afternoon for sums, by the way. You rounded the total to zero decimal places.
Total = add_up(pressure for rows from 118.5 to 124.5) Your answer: 1235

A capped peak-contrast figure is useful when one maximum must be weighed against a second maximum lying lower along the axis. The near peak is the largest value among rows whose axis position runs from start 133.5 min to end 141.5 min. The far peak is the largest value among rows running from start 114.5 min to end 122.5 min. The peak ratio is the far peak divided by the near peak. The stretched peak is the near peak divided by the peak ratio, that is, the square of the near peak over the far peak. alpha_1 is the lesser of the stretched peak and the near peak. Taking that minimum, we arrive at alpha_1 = 226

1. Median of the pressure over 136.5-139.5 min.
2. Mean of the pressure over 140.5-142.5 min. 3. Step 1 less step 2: 14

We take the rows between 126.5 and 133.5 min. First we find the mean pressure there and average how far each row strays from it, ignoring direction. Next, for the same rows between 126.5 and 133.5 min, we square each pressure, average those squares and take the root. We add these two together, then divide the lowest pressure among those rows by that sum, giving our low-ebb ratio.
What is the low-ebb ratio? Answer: 0.93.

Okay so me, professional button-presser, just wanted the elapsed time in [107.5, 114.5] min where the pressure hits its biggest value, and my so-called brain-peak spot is 109.0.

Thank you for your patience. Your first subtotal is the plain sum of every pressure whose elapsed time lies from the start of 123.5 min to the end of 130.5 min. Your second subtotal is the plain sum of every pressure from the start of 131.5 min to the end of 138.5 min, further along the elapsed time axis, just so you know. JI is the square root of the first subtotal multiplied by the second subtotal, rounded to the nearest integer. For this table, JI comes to 1504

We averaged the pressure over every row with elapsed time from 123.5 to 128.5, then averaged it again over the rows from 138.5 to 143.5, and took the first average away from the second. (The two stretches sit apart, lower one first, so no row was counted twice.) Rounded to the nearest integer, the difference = -13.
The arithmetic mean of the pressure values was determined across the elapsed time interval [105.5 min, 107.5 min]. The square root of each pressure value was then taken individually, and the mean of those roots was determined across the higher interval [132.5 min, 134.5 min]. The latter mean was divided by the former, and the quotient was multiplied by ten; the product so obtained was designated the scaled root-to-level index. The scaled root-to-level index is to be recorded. 0.718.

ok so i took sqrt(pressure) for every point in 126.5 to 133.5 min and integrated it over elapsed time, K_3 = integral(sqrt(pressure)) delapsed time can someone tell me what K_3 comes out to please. 104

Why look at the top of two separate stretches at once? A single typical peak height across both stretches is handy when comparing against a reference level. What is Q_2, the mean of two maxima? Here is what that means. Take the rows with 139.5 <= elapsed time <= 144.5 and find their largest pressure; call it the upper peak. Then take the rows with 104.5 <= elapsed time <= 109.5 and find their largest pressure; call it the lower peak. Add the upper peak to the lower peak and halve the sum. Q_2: 209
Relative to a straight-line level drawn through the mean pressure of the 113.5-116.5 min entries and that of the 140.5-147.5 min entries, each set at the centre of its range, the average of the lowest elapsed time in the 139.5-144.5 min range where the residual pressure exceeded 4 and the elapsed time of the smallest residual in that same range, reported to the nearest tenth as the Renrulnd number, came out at 141.0 min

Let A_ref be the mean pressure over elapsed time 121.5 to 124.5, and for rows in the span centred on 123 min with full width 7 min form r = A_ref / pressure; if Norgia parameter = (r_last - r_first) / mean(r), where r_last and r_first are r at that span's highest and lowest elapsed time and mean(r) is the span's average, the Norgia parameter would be 0.01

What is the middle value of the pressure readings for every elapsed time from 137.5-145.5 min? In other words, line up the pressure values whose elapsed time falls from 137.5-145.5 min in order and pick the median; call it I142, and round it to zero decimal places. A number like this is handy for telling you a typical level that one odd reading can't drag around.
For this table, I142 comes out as 196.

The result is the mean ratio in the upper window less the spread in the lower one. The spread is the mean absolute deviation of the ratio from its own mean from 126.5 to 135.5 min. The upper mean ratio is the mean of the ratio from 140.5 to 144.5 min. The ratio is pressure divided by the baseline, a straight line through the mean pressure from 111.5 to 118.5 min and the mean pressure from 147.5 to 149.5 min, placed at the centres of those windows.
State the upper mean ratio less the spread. 0.92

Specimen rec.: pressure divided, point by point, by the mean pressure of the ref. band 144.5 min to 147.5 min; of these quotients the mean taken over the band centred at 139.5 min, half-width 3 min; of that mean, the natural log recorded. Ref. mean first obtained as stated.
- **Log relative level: 0.063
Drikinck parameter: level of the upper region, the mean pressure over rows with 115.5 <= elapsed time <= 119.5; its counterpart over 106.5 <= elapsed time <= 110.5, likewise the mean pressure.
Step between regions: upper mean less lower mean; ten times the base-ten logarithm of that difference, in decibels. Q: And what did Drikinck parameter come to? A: 4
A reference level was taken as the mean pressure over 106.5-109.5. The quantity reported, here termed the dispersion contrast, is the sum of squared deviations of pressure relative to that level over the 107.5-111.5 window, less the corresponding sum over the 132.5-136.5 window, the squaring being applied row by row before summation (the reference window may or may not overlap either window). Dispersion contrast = -350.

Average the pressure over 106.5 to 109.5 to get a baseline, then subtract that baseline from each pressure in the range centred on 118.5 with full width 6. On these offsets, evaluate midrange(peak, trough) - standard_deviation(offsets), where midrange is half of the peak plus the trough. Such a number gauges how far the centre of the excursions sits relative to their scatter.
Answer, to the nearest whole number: -2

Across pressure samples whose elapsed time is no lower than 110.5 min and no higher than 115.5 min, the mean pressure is 207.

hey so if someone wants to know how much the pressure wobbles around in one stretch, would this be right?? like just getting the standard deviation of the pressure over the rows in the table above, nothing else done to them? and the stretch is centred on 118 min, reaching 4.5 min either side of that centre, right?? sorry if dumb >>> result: 4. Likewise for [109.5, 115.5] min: 3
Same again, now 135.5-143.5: 7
